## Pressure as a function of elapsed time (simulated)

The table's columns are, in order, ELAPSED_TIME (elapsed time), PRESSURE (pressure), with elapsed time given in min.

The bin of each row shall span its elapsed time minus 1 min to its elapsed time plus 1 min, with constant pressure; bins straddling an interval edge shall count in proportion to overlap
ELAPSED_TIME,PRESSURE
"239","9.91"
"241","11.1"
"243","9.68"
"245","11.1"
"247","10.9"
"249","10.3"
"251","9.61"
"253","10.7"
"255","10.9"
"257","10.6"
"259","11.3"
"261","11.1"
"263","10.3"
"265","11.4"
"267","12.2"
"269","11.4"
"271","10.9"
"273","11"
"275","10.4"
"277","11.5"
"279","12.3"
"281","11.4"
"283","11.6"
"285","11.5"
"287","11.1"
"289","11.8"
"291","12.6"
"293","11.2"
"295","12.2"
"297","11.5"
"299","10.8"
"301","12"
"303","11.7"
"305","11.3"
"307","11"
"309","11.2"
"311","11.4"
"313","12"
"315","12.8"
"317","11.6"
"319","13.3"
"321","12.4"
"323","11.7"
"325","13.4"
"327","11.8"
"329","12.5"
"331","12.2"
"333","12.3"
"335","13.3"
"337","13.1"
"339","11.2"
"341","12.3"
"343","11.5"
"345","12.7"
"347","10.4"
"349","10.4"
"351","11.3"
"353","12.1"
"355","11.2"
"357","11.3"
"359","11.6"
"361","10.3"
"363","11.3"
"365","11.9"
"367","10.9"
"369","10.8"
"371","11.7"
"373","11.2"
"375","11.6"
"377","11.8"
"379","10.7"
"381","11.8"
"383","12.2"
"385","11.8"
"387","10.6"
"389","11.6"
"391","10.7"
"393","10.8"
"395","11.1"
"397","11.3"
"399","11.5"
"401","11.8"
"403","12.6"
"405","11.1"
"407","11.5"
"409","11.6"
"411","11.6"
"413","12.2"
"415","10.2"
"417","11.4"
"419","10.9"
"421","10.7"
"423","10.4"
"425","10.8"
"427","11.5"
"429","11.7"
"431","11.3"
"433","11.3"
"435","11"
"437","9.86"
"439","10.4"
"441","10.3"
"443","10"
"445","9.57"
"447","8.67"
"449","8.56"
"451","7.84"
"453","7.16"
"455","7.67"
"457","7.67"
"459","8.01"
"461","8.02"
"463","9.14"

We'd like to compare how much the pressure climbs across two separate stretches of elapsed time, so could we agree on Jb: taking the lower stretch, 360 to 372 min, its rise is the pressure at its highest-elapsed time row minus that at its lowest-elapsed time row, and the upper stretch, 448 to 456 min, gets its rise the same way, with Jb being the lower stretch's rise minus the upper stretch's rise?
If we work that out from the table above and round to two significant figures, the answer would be 2.3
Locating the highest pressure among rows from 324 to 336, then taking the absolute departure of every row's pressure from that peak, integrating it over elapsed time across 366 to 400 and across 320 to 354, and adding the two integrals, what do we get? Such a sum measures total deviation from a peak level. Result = 118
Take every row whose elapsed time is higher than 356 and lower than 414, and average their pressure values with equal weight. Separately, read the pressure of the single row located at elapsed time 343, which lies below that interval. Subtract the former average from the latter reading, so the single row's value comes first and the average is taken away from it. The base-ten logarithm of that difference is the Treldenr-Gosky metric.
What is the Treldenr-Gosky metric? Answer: -1.05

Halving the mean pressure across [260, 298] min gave 5.72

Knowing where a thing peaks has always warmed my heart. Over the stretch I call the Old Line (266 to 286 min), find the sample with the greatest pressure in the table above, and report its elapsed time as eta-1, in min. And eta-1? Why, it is 279 min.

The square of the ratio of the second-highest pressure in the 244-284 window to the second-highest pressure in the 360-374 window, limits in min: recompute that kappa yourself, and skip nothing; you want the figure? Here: 1.09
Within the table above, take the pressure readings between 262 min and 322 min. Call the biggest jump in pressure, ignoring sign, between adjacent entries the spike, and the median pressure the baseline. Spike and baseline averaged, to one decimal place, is 6.6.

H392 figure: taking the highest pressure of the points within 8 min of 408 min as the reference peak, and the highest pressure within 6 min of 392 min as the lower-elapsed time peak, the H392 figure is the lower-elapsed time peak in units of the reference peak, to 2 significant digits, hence 0.92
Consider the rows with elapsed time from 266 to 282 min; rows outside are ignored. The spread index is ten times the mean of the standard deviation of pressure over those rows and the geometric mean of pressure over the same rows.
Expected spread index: 60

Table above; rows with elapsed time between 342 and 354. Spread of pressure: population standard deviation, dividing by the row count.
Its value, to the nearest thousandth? 0.837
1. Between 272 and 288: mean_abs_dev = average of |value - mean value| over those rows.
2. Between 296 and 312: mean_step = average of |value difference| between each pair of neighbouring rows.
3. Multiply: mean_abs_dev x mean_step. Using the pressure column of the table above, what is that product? 0.18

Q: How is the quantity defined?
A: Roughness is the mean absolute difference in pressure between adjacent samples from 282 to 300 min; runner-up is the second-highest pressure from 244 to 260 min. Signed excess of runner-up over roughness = 10.4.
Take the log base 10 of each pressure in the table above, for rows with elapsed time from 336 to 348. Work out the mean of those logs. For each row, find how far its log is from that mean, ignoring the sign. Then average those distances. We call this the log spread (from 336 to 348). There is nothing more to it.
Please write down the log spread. 0.031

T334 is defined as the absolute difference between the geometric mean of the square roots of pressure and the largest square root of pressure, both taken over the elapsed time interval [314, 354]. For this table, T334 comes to 0.18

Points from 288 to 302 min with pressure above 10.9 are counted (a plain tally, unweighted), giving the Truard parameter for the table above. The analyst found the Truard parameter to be 6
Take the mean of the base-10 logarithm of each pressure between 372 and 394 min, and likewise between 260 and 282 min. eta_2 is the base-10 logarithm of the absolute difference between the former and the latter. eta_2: -2.5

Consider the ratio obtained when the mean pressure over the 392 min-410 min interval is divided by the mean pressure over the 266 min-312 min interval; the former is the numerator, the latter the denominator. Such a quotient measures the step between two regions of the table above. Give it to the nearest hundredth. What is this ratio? 1.00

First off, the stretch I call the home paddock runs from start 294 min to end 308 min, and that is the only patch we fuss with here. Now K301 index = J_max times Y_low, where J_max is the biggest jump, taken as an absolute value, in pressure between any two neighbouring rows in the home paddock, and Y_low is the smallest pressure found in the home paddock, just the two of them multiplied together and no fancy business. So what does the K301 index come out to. 13.0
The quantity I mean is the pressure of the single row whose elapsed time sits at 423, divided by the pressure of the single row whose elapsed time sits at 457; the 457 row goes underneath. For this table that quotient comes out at 1.36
